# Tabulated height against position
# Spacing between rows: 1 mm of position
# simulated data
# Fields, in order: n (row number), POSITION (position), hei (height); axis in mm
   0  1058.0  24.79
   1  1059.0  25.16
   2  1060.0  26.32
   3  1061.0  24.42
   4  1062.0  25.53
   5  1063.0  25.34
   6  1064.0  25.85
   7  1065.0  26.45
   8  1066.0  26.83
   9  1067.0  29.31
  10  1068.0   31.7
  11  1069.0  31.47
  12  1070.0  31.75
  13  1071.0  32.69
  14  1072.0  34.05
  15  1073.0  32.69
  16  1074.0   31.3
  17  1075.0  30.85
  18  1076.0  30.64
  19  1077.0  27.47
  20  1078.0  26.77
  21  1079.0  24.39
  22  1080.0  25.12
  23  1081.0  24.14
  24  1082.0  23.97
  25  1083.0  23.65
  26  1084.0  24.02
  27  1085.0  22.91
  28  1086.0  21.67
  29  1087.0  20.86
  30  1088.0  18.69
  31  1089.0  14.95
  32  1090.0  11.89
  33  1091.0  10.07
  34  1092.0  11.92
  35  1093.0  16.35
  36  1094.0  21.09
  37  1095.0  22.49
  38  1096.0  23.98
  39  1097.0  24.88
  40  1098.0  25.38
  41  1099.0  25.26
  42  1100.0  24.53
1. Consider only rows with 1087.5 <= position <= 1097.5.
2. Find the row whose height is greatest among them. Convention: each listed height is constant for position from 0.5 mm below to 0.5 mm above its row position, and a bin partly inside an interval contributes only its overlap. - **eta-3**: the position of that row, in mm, 1097.0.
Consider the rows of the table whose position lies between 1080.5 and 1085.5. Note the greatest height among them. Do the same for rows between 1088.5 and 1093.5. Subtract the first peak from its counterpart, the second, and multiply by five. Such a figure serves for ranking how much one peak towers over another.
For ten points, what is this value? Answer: -39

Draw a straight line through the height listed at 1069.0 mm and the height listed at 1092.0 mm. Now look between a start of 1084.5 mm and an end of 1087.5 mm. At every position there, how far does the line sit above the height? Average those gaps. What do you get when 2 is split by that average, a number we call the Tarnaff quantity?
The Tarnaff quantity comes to -0.42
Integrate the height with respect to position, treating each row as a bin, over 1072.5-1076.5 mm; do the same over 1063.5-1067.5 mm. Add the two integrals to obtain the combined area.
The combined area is 234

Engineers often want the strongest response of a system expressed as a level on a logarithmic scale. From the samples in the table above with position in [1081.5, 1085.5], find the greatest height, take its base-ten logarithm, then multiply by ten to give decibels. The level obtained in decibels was 13.8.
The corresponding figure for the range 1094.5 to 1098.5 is 14.0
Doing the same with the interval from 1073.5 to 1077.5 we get 15.0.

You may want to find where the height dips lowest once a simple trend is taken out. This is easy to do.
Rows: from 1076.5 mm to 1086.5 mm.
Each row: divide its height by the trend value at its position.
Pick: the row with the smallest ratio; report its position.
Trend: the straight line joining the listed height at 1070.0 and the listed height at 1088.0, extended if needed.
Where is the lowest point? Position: 1079.0 mm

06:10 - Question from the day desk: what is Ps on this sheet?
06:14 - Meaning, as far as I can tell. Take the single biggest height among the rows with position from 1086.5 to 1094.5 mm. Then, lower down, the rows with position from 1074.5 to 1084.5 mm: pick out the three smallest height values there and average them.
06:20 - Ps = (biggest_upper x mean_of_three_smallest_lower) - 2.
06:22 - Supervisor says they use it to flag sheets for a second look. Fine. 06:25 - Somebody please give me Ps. 502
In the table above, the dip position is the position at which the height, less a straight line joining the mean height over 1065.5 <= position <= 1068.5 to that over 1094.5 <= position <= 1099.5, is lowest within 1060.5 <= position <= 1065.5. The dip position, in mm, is 1061.0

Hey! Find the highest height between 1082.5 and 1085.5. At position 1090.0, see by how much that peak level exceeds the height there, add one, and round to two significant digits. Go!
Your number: 13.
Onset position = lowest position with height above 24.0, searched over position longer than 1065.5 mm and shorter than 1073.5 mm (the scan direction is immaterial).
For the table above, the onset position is 1066.0 mm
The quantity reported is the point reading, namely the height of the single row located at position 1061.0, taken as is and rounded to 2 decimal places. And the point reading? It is 24.42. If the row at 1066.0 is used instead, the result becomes 26.83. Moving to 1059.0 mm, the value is 25.16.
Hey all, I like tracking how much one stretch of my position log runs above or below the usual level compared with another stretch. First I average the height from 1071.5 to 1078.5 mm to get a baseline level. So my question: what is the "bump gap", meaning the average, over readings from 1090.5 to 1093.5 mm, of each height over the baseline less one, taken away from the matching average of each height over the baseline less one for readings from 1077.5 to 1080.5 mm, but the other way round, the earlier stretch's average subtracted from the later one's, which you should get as -0.41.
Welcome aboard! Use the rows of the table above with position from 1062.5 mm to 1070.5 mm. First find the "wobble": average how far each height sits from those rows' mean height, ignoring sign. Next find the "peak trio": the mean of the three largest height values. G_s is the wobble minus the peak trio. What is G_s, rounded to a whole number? -29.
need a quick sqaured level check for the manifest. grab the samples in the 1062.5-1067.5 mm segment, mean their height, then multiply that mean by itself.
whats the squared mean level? 716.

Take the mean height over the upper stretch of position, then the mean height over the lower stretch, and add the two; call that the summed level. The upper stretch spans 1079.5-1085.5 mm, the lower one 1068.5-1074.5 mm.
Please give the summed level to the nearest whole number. 56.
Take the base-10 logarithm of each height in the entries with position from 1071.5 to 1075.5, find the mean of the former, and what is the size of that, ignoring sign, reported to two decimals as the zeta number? 1.51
